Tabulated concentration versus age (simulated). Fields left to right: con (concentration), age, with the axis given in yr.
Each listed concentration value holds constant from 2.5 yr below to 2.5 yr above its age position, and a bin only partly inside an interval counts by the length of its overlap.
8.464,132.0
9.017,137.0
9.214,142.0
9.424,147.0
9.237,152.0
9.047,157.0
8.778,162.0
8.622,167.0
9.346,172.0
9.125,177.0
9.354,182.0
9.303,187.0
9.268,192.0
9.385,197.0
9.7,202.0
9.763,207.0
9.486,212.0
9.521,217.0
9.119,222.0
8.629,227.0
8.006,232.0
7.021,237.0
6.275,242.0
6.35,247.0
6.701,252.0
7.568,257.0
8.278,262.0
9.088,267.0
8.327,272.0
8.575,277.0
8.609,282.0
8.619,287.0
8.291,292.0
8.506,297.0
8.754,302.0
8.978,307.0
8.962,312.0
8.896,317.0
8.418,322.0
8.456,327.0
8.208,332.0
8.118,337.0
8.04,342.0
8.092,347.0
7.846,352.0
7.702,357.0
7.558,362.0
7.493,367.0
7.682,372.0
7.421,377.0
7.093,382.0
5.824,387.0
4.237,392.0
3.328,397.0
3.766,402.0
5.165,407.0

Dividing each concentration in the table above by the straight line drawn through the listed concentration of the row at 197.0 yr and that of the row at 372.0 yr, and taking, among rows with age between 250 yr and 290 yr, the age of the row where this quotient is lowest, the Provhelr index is 252.0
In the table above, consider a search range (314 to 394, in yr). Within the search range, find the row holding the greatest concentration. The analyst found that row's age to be 317.0 yr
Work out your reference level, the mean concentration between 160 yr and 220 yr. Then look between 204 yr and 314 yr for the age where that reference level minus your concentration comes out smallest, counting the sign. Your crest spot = 207.0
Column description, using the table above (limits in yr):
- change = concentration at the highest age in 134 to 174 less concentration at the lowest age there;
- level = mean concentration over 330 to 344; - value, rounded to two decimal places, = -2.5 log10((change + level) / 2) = -1.56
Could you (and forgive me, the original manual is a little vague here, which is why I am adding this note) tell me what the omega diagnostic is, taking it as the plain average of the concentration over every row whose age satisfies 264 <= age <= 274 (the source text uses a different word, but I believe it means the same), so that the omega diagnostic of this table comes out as 8.7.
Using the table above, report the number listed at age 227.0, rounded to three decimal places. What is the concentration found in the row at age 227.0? 8.629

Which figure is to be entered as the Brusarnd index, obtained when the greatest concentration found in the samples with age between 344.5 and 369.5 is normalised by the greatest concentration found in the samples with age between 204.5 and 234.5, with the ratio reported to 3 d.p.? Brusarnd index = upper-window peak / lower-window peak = 0.829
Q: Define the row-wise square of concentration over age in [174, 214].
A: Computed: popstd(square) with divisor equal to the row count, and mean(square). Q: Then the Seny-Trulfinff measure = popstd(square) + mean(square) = 93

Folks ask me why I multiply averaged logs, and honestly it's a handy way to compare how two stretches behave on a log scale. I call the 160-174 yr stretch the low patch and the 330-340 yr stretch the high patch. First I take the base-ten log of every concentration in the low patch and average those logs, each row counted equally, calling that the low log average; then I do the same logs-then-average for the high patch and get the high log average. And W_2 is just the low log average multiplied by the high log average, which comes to 0.87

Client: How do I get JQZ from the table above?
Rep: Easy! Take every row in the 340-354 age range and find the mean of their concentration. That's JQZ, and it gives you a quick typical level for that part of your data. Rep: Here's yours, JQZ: 8.0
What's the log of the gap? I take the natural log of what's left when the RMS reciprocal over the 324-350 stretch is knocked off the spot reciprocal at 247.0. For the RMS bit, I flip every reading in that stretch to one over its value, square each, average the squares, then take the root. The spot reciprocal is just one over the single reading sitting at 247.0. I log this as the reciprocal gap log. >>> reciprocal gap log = -3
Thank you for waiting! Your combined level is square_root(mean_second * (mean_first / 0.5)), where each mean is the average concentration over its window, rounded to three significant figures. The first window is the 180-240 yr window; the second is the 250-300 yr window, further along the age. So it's 12.2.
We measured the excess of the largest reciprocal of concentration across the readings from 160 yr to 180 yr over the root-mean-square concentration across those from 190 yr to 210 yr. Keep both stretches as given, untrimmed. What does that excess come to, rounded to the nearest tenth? -9.4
